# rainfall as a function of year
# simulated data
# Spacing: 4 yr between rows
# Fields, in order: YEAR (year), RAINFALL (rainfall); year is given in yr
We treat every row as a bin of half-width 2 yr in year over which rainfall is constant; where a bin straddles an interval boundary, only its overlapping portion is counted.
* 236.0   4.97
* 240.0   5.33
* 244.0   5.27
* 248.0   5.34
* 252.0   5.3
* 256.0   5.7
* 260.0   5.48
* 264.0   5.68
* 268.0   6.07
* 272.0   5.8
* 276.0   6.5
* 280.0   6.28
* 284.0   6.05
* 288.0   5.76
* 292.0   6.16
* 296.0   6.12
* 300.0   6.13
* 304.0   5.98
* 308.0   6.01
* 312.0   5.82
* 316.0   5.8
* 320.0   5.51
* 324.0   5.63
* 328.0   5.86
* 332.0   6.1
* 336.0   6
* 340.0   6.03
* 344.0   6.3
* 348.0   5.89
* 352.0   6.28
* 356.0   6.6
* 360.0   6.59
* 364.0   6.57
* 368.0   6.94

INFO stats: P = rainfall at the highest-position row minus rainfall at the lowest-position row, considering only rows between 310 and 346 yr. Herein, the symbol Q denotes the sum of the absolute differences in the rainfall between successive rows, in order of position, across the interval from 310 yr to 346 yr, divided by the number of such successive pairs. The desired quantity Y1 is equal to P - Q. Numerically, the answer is 0.3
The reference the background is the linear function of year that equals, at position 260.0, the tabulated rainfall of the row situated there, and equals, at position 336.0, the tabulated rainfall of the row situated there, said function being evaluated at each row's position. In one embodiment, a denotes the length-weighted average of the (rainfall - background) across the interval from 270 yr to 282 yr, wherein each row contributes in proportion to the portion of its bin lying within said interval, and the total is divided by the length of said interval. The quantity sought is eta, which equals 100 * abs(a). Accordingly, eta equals 60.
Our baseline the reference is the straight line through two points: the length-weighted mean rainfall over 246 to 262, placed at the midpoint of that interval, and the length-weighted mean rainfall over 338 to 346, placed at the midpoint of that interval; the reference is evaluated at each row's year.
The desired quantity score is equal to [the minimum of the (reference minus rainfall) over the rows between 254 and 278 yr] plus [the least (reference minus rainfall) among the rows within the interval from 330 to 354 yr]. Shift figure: -0.99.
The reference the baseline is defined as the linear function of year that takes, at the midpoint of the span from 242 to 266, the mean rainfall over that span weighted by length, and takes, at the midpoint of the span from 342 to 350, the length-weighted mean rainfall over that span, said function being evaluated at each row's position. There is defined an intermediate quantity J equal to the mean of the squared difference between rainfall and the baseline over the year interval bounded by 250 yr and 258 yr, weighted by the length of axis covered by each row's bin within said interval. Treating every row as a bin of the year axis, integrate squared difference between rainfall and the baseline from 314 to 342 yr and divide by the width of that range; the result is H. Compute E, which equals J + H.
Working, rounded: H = 0.042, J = 0.04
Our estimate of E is 0.1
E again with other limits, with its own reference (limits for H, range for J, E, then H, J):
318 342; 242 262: 0.1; 0.048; 0.02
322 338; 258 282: 0.3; 0.030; 0.25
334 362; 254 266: 0.1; 0.067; 0.02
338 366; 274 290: 0.4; 0.084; 0.34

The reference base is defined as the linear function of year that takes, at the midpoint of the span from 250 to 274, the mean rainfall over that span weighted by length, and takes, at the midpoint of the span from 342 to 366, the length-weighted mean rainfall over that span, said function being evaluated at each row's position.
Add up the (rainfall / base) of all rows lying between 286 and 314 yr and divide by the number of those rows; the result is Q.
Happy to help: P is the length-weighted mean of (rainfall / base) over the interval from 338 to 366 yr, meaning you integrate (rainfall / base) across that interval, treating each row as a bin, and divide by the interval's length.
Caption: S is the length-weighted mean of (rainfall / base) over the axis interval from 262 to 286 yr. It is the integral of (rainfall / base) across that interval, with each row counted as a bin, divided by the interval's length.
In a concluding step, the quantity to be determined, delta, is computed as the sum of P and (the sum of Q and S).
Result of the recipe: 3.05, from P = 0.994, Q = 1.01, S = 1.052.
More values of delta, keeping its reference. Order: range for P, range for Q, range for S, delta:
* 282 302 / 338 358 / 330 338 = 2.98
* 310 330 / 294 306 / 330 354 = 2.93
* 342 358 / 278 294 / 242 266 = 3.00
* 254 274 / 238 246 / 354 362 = 3.00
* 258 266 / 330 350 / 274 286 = 3.03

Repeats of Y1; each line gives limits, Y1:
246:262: -0.1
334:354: 0.0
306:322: -0.7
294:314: -0.4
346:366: 0.5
